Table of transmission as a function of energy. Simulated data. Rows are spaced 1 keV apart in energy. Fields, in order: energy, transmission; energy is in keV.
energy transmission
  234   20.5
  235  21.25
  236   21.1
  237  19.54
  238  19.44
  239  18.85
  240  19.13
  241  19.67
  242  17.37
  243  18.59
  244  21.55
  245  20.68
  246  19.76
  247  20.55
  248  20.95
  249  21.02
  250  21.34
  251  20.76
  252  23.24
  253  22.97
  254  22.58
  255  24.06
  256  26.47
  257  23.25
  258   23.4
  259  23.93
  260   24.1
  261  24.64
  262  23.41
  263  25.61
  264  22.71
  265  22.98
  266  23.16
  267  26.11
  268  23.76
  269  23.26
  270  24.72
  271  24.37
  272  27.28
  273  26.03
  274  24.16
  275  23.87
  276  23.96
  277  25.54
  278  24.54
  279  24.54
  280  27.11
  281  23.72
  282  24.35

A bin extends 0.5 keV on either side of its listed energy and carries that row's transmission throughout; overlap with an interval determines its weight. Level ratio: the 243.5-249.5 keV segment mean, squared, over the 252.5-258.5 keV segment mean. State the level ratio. 18.1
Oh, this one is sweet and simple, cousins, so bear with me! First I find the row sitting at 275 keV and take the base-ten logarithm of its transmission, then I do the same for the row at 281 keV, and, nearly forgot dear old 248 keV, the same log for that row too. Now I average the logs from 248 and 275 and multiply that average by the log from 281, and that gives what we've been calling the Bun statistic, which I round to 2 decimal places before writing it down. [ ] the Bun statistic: 1.86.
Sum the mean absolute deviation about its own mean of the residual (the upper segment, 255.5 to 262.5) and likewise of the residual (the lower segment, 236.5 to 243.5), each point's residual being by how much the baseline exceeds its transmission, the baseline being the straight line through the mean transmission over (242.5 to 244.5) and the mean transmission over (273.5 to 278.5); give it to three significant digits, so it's 1.57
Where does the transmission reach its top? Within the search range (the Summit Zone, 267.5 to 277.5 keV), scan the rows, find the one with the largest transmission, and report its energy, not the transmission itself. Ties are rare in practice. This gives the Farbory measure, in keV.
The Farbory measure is 272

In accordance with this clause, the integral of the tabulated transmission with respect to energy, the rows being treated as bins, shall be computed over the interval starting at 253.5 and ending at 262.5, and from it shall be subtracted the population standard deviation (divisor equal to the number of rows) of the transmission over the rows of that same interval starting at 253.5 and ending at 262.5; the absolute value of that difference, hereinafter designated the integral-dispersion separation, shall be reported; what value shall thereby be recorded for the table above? 215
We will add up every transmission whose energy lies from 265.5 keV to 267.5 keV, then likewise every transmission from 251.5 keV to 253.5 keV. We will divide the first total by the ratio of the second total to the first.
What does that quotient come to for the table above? 53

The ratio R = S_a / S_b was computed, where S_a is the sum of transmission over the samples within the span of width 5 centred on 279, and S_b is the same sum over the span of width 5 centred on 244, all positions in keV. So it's 1.28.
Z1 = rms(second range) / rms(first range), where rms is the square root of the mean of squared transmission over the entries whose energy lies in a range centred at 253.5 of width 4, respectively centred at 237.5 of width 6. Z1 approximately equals 1.17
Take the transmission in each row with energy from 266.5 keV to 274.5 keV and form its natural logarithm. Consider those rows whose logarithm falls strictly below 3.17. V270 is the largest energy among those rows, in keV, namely 269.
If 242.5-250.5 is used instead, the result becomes 250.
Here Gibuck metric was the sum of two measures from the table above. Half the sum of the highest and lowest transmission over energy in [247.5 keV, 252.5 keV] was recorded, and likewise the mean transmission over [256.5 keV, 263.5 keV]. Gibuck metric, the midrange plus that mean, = 46.0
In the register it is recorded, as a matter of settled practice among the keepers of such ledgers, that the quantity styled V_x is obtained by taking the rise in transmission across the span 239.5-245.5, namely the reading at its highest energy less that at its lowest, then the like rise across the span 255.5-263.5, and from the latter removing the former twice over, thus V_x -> -4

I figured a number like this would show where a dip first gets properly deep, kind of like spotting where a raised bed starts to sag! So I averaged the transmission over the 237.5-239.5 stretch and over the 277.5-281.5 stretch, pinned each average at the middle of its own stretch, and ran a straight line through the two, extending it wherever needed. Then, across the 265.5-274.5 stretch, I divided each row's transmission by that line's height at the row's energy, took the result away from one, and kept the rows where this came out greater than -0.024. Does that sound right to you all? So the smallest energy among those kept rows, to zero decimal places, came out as 266 keV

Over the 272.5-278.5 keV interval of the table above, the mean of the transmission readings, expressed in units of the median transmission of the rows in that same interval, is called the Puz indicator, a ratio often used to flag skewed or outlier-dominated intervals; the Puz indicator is 1.01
